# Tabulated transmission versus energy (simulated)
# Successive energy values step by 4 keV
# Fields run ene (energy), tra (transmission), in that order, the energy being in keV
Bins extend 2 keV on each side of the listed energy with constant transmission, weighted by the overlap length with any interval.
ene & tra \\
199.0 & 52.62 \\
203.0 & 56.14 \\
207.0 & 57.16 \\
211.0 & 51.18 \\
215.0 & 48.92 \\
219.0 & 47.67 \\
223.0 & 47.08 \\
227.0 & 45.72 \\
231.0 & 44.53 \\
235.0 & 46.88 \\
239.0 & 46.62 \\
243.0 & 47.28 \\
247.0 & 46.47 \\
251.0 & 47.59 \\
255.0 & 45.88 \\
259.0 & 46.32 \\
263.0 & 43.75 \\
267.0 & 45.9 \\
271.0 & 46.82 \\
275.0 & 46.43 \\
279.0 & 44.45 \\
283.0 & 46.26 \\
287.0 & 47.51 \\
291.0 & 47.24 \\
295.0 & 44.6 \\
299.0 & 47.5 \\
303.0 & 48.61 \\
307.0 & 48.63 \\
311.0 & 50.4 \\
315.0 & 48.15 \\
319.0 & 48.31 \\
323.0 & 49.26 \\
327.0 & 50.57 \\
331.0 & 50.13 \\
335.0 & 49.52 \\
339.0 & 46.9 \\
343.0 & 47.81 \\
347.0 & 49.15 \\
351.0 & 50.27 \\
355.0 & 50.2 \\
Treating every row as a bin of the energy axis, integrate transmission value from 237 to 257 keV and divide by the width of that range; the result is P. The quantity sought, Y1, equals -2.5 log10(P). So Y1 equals -4.17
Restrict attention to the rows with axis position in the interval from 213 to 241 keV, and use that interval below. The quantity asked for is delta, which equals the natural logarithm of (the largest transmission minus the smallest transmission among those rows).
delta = 1.48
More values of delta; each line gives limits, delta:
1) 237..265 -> 1.35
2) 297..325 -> 1.06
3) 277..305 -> 1.43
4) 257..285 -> 1.12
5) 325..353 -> 1.30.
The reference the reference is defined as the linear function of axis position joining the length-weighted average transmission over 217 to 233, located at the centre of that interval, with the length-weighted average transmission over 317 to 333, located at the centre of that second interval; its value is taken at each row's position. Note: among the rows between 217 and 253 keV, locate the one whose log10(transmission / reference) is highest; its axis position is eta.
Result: 219.0 keV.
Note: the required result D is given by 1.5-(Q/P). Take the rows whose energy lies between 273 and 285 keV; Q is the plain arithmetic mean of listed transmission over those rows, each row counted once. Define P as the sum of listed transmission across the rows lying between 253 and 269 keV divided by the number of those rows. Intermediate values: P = 45.5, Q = 45.7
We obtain 0.494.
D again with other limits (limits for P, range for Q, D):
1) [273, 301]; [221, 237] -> 0.505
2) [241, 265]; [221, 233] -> 0.509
